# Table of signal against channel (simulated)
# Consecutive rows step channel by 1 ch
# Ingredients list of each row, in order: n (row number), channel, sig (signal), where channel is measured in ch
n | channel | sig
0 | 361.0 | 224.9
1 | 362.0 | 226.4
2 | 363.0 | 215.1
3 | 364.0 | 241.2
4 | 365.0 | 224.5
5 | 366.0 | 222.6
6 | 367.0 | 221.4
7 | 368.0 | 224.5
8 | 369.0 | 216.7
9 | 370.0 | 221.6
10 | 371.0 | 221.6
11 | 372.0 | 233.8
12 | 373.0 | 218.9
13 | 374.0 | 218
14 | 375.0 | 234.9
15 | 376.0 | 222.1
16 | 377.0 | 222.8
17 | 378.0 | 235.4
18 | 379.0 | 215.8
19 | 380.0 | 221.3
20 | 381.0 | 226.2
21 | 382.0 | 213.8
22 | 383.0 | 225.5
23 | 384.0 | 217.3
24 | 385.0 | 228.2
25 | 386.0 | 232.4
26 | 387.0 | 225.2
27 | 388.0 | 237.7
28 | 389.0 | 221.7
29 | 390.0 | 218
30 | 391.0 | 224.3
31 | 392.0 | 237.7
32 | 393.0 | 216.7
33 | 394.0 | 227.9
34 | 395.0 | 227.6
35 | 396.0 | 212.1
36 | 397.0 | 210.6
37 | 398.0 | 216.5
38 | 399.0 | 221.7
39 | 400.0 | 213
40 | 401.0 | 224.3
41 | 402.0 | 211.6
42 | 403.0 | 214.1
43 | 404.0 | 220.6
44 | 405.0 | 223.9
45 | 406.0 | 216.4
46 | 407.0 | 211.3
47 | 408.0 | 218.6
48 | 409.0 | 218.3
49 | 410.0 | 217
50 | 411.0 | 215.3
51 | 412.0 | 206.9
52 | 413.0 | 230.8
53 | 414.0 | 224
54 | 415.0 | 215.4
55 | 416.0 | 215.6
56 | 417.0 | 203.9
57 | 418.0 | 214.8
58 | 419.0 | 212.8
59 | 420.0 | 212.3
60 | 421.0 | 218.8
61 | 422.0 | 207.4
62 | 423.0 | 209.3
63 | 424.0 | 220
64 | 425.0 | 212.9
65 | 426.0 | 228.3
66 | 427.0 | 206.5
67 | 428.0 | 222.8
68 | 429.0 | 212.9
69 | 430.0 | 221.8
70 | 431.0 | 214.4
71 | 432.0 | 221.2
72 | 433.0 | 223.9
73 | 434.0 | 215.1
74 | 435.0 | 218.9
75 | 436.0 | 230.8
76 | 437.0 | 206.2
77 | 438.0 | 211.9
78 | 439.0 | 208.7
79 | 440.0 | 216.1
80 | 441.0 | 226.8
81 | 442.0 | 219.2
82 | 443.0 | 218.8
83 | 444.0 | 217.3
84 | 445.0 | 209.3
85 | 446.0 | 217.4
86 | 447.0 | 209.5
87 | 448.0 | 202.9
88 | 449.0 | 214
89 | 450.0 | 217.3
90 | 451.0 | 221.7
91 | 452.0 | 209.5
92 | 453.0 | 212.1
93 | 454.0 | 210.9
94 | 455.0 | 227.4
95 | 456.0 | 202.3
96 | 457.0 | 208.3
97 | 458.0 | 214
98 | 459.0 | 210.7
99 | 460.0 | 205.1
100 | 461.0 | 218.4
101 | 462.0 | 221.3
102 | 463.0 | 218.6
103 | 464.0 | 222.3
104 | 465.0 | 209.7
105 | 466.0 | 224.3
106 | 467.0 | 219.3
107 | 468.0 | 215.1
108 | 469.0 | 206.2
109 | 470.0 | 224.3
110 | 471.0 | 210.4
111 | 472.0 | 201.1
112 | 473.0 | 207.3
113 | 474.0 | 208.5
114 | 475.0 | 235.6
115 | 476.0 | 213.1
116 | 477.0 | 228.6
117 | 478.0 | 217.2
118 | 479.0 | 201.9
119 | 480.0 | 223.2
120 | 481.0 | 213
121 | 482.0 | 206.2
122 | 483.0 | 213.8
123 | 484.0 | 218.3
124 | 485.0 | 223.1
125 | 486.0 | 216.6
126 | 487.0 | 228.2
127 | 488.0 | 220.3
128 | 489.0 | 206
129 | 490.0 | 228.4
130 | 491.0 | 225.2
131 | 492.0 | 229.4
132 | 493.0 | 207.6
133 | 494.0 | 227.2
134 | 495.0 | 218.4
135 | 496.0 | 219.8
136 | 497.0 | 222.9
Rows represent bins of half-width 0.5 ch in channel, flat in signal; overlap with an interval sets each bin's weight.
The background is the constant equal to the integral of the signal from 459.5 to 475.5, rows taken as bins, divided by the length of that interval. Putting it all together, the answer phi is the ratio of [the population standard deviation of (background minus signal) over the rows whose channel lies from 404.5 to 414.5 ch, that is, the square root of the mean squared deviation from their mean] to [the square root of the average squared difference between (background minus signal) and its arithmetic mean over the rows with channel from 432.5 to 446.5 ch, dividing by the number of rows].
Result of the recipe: 0.97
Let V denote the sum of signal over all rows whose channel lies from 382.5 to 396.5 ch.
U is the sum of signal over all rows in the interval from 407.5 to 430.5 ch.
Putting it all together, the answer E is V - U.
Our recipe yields -1814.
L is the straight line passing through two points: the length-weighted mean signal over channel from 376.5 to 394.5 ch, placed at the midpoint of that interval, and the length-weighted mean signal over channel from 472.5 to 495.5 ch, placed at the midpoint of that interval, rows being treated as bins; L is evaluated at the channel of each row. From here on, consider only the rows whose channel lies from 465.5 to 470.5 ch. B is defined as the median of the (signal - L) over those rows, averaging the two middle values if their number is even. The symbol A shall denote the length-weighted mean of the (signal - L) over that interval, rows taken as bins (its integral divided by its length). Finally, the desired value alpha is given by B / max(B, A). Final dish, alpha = 1.0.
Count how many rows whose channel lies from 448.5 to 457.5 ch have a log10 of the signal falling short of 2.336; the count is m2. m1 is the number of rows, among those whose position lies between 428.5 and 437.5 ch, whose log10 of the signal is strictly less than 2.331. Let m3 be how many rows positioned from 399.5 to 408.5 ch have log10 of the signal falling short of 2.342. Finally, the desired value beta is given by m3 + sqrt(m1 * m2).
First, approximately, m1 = 2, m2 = 6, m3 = 6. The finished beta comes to 9.5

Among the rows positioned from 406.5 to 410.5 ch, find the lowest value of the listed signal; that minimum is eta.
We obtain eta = 211.3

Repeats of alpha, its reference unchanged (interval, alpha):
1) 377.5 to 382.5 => 1.4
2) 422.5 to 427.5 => 1.4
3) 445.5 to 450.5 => 1.0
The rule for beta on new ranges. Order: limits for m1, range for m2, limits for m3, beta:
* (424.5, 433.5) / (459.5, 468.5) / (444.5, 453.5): 11.0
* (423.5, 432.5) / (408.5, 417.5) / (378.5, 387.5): 6.9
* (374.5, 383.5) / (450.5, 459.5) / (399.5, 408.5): 8.6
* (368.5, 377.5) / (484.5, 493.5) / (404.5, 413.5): 7.0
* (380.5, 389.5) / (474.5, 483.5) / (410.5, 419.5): 9.2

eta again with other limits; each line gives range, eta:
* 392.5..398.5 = 210.6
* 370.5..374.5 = 218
